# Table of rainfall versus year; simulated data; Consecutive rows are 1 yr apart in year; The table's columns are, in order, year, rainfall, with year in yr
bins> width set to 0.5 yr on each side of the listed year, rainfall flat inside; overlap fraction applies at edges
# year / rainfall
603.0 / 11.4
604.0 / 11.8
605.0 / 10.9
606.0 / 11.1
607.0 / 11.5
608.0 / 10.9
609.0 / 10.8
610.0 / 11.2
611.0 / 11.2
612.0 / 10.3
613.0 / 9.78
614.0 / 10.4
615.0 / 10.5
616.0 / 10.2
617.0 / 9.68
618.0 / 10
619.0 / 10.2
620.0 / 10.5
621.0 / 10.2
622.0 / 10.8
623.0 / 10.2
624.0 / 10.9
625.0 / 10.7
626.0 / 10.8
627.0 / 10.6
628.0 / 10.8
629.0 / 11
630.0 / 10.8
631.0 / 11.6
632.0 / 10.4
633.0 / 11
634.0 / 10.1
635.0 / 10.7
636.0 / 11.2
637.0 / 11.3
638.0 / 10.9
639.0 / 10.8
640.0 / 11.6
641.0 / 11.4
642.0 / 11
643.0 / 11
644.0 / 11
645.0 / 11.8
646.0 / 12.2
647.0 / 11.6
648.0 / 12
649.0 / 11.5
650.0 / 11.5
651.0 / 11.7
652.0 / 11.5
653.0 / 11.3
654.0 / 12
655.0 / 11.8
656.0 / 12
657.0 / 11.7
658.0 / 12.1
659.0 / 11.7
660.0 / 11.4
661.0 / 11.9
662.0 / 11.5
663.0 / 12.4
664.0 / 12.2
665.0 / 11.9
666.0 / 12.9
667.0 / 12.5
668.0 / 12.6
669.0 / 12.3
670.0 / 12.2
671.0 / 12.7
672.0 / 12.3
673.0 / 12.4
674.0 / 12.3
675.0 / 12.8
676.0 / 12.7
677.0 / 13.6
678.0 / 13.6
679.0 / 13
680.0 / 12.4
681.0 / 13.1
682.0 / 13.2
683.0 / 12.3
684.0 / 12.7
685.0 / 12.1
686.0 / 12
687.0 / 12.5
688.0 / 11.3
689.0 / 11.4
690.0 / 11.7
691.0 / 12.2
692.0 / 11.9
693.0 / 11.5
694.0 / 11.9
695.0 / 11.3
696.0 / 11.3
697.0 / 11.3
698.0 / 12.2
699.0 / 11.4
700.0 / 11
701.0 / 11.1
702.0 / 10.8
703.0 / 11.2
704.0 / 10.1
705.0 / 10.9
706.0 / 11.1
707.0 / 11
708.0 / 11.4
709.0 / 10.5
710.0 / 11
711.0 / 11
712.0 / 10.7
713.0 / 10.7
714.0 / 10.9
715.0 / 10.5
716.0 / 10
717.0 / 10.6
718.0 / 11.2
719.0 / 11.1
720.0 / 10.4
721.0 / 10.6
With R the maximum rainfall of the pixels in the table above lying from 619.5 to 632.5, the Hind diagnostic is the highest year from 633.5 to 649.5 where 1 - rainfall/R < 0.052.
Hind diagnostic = 649.0 yr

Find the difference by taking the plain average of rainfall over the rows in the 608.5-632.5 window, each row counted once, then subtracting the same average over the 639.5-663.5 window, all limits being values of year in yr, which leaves -1.1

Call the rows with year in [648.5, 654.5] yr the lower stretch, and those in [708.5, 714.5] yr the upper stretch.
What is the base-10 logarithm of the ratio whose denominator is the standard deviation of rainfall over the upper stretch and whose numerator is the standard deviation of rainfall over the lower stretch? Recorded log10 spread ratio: 0.08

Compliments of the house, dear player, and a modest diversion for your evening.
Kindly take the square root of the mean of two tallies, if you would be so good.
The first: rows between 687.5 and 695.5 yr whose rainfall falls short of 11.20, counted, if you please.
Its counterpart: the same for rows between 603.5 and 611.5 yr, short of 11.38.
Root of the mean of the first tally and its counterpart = 1.7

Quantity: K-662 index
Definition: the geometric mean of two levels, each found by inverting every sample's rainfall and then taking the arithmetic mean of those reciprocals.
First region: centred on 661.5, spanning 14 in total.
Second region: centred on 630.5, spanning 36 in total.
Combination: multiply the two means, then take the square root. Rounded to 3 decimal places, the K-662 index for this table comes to 0.088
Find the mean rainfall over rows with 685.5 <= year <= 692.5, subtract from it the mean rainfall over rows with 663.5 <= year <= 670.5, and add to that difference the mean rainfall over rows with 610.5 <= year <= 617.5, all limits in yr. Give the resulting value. 9.8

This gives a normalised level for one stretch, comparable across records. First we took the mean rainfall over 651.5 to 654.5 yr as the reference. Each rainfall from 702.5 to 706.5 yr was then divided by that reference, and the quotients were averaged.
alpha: 0.93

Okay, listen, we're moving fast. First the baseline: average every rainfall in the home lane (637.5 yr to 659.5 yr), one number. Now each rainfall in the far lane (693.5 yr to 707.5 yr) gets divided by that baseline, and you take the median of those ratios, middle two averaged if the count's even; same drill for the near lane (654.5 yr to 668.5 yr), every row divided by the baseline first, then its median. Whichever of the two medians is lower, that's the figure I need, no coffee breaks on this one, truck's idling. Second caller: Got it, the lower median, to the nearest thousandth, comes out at 0.965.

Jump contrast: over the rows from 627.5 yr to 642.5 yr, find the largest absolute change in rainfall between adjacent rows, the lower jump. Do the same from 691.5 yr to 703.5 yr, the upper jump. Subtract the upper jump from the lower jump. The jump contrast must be 0.3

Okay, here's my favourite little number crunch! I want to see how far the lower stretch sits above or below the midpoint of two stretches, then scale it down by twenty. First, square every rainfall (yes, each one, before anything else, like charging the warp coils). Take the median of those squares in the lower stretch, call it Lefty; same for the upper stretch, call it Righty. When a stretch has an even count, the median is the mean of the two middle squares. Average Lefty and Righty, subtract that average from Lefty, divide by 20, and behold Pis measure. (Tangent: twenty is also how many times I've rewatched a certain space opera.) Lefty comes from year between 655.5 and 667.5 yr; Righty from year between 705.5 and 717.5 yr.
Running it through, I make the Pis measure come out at 0.7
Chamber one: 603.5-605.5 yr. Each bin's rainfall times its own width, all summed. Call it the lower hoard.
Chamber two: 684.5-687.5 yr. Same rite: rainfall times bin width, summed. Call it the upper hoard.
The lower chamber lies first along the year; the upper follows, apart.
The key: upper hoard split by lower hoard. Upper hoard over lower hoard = 1.6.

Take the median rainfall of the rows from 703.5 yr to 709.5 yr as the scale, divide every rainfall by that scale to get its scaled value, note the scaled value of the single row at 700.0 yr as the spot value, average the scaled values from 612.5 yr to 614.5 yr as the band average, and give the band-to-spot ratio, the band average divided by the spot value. 0.92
